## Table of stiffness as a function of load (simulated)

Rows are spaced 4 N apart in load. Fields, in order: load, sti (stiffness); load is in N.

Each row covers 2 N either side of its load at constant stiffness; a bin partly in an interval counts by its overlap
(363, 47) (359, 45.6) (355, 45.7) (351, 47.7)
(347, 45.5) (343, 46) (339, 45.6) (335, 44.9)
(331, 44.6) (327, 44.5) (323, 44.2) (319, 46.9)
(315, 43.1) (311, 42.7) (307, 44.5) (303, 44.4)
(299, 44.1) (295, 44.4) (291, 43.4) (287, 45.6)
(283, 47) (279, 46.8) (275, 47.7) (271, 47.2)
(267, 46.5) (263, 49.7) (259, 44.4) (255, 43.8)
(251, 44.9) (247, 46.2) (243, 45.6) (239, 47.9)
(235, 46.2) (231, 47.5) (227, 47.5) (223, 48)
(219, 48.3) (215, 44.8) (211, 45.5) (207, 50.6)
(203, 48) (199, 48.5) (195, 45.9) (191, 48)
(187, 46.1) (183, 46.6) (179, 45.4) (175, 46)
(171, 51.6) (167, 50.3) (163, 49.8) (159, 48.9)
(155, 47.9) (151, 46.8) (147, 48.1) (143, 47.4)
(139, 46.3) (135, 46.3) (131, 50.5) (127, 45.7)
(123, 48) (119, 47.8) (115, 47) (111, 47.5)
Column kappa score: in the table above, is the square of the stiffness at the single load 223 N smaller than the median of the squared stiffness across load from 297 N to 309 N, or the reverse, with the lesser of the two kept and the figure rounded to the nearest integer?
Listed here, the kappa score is 1971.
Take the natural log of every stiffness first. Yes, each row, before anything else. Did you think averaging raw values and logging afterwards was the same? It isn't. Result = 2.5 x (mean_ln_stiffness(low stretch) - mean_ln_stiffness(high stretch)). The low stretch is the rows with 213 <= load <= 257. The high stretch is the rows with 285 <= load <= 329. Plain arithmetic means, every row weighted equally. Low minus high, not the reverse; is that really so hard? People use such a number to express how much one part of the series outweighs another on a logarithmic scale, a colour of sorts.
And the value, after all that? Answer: 0.11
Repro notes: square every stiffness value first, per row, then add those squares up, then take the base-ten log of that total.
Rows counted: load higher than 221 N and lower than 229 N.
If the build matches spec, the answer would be 3.66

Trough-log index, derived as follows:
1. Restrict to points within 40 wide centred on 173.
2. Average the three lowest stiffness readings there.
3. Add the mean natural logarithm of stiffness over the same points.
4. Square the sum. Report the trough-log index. 2471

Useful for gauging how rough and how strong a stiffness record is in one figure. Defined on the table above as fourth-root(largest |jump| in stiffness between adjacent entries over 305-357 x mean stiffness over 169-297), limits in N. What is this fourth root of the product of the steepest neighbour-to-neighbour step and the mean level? 3.65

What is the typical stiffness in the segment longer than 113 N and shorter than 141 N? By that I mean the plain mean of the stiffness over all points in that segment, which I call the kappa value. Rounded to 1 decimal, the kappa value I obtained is 47.4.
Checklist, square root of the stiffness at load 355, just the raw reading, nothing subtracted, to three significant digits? 6.76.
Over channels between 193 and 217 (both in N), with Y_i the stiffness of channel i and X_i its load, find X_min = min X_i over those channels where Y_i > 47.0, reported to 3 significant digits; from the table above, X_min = 199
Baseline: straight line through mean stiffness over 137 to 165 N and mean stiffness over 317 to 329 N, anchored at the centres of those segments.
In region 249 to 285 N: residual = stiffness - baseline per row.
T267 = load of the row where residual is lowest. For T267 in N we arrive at 255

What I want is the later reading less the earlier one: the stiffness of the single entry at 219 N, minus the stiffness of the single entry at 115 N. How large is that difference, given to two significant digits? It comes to 1.3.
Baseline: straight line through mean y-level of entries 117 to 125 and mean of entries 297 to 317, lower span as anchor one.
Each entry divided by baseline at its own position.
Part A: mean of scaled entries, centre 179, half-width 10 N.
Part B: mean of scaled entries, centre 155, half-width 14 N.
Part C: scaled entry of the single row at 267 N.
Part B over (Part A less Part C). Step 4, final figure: -34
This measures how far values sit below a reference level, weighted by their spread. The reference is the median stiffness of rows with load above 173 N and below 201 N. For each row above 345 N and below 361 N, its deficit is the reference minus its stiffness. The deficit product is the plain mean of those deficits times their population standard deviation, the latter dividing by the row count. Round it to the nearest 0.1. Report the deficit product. 0.0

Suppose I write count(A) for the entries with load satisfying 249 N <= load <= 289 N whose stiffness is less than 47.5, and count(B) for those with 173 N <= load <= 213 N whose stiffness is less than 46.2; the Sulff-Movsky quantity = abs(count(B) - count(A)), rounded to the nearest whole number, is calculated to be 3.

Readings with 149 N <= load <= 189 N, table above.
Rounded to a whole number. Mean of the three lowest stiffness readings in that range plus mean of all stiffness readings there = 94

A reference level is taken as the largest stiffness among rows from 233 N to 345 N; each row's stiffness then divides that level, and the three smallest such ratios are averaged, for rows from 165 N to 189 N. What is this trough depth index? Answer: 1.01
